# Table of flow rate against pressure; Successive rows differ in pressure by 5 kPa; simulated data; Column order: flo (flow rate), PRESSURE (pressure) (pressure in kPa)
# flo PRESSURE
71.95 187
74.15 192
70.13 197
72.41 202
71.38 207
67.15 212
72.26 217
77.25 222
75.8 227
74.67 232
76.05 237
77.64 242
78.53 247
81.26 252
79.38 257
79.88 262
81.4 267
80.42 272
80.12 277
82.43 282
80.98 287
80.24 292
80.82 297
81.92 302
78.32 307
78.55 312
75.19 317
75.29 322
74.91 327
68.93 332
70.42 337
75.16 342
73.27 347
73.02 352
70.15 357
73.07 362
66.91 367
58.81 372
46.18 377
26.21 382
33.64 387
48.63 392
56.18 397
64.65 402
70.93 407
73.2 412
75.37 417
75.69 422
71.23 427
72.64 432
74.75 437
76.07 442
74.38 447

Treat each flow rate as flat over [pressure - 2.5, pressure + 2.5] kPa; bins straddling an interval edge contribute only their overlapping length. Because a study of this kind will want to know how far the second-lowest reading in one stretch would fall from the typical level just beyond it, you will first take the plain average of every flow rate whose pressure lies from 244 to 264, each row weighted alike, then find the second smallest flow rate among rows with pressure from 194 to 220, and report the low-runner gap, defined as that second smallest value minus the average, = -10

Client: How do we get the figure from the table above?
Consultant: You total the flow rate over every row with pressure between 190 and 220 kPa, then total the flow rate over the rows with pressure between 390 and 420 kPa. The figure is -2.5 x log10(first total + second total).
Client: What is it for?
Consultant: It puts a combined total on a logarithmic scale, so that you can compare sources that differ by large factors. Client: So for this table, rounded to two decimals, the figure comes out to -7.28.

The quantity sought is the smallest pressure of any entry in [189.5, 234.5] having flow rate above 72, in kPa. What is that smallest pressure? 192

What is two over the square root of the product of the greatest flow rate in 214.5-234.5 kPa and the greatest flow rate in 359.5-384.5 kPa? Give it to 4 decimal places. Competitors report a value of 0.0266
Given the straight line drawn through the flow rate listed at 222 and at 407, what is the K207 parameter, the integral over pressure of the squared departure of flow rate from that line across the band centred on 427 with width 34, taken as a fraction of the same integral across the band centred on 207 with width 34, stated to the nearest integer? 0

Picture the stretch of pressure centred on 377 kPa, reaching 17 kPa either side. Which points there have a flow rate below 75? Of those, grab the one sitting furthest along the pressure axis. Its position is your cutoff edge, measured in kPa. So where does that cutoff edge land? 392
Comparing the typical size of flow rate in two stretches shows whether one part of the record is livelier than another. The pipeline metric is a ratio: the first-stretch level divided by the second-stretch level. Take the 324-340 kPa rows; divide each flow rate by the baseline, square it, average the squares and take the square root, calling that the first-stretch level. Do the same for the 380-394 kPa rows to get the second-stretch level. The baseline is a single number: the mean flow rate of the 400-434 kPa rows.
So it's 1.91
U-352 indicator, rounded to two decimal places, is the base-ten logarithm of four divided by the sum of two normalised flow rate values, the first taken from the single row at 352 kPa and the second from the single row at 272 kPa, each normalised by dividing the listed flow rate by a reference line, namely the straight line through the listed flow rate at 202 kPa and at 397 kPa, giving 0.22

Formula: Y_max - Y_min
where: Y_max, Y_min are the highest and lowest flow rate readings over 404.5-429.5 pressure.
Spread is 5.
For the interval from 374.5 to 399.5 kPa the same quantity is 30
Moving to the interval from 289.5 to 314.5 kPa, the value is 4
